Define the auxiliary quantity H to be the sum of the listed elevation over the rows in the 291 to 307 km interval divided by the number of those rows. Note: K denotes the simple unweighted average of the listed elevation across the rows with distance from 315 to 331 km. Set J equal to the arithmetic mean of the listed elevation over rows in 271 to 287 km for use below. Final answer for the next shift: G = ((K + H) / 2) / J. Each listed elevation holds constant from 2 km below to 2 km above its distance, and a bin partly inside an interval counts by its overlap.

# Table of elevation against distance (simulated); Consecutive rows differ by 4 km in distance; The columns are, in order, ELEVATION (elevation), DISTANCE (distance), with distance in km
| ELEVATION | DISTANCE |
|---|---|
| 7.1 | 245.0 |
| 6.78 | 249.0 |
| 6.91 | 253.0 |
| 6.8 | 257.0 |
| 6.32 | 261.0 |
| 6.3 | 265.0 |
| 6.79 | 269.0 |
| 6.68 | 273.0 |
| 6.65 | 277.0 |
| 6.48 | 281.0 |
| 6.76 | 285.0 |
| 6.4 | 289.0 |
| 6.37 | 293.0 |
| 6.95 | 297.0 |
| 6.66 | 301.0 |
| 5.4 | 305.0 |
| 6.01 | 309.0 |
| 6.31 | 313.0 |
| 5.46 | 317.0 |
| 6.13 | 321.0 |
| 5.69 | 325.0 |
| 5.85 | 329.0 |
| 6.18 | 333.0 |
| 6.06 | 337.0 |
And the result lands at 0.91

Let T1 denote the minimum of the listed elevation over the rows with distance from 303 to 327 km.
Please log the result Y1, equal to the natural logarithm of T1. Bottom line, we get 1.69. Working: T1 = 5.4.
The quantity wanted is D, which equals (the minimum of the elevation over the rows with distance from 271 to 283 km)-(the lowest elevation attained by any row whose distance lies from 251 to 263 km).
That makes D 0.2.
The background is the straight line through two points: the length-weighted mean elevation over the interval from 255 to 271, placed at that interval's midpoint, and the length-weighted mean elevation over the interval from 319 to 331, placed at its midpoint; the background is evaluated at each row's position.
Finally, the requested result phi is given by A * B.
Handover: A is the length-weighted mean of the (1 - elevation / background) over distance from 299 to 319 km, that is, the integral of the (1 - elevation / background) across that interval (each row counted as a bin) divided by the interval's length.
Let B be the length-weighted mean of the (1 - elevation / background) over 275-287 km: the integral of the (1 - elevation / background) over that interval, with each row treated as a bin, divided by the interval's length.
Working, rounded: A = 0.02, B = -0.04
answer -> -0.0007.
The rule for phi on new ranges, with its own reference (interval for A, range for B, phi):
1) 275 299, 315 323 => -0.0013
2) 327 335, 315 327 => -0.0009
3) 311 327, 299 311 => 0.0001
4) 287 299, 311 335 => 0.0002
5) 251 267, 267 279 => -0.0001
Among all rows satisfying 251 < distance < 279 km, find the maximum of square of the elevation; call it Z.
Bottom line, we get 47.7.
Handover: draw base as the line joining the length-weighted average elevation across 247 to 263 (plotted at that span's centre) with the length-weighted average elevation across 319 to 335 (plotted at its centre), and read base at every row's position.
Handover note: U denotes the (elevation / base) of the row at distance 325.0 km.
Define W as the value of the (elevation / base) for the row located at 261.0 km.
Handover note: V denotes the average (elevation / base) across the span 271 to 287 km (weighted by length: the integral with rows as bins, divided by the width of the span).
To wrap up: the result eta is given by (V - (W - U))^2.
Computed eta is 1.06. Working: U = 0.95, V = 1.03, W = 0.95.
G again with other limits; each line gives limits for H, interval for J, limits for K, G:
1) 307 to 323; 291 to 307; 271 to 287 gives 0.99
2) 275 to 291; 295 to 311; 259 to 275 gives 1.05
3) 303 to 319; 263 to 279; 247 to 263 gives 0.95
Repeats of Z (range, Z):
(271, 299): 48.3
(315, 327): 37.6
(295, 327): 48.3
